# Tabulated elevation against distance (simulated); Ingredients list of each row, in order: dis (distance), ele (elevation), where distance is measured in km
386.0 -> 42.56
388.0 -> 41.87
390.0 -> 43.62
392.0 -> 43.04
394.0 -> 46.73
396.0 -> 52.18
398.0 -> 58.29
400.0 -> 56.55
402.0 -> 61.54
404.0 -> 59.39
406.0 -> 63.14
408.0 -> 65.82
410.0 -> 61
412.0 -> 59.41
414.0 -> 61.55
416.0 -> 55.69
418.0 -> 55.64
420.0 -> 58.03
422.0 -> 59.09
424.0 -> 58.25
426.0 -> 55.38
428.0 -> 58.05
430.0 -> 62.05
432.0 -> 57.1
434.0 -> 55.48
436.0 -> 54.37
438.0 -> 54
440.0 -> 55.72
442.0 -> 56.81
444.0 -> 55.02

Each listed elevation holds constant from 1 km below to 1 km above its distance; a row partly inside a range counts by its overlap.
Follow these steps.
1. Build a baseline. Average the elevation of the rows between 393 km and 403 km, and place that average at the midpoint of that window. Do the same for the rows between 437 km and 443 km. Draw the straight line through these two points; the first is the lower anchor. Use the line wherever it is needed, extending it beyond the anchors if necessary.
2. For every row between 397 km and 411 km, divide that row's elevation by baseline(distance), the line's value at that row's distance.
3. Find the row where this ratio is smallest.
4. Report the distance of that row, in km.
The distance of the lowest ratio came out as 400.0 km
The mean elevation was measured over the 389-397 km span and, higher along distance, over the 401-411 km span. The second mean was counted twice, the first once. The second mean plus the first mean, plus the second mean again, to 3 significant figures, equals 171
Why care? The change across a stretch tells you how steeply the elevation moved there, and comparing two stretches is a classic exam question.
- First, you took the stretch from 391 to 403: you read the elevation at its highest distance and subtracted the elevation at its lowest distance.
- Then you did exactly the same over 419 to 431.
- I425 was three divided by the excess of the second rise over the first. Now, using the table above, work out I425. -0.21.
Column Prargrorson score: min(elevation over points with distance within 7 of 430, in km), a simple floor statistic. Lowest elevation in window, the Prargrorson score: 54.37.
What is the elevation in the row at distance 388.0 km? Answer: 41.87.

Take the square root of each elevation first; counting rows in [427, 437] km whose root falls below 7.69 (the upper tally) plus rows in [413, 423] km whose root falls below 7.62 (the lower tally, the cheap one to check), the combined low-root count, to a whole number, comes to 7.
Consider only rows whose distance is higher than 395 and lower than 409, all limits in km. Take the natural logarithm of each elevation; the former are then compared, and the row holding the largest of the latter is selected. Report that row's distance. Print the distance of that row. 408.0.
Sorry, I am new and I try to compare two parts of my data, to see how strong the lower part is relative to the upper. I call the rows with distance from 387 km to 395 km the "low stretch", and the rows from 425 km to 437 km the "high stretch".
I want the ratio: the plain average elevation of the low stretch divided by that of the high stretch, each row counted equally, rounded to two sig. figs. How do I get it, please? 0.77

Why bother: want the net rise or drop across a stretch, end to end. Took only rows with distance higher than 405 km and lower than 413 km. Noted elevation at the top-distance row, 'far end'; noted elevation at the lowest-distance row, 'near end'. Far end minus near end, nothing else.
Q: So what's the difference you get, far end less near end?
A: -3.7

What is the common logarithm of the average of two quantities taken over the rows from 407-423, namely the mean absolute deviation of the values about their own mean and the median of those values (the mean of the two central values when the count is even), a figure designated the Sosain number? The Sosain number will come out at 1.49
